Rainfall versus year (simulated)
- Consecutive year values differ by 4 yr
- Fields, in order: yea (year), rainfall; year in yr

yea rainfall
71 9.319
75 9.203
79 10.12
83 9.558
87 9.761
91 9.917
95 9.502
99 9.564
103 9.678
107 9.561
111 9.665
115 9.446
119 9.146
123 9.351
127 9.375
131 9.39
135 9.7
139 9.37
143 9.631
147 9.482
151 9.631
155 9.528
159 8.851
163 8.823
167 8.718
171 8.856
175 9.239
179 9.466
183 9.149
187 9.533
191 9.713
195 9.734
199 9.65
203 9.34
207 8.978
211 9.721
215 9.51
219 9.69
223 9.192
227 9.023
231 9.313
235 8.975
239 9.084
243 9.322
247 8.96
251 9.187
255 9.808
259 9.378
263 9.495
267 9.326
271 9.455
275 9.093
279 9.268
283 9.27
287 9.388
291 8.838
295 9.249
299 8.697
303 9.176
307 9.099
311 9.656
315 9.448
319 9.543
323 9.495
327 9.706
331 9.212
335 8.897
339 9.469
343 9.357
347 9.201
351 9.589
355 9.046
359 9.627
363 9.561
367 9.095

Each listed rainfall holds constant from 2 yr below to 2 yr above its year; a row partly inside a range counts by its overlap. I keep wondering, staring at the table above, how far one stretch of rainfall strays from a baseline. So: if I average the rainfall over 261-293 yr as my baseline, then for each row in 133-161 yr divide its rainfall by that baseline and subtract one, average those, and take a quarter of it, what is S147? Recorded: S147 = 0.0051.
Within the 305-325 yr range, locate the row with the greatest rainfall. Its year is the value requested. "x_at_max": 311 yr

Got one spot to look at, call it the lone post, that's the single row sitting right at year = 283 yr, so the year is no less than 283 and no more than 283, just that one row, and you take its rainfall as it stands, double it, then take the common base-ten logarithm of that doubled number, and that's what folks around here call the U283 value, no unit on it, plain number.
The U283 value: 1.27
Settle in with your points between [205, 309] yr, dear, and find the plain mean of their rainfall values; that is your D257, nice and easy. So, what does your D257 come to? 9.25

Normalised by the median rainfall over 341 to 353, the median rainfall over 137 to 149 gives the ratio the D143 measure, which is 1.01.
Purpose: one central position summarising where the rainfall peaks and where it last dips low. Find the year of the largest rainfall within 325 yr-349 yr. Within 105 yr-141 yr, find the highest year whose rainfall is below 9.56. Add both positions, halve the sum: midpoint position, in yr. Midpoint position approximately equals 233 yr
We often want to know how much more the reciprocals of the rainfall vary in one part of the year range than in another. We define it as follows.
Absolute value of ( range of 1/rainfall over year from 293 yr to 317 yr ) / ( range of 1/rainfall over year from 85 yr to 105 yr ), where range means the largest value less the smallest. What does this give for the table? 2.6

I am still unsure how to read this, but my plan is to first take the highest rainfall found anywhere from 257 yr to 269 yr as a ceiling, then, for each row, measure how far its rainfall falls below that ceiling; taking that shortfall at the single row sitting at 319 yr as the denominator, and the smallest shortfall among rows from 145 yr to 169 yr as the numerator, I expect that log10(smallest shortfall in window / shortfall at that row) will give 0.5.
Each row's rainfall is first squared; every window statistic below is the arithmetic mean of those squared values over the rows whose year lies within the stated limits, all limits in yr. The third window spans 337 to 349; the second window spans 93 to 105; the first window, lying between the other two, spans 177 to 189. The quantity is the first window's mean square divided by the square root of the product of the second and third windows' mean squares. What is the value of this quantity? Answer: 0.98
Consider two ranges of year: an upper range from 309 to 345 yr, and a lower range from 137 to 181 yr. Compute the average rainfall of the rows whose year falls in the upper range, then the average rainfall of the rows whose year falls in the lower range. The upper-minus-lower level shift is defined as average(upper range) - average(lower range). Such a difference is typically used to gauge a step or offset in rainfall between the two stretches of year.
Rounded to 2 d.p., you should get 0.18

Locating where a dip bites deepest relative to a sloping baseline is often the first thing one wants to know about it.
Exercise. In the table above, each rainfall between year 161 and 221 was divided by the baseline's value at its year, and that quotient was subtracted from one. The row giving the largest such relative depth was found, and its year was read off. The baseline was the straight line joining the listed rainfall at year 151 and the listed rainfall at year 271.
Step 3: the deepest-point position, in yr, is 167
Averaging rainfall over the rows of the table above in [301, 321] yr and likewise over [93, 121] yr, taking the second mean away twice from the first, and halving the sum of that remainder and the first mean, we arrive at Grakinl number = -0.12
